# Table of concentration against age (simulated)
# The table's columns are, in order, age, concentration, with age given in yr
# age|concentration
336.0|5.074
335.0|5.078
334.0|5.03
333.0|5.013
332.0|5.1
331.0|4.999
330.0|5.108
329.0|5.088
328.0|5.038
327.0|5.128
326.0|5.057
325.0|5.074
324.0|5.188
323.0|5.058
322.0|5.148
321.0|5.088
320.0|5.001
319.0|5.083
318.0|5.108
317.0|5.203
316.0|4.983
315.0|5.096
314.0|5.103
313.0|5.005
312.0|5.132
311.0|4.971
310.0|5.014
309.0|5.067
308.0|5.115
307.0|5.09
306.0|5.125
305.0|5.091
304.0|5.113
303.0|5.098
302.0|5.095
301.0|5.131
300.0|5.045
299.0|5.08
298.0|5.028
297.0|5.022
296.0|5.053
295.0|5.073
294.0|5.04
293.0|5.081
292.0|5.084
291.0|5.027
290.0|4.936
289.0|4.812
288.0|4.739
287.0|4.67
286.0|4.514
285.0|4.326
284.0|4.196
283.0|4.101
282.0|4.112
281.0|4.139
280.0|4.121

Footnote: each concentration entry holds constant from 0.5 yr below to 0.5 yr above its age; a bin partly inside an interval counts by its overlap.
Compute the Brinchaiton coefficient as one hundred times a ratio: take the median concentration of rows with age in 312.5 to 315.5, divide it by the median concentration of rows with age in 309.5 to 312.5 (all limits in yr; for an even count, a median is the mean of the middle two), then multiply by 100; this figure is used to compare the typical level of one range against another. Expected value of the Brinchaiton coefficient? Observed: 101.6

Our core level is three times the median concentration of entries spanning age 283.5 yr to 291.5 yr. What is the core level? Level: 14.1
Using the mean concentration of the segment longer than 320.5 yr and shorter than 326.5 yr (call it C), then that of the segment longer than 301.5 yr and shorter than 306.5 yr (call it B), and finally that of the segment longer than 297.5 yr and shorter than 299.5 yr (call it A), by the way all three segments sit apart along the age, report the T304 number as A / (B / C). 5.05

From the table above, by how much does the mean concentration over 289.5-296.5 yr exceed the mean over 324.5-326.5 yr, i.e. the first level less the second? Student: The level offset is -0.02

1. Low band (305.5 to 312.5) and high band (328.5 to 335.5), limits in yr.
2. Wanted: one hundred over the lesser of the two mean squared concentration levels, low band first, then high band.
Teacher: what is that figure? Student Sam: 3.91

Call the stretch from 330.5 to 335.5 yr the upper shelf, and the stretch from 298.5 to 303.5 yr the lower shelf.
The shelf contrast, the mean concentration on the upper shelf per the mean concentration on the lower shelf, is 0.99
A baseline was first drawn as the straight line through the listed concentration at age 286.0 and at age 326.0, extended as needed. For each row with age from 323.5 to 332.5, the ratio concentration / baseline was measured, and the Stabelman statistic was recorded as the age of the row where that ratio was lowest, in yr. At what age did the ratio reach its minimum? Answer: 331.0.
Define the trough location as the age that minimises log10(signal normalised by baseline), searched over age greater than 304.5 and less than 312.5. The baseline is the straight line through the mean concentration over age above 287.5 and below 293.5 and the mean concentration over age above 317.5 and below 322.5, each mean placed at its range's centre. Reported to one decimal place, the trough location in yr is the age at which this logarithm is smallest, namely 311.0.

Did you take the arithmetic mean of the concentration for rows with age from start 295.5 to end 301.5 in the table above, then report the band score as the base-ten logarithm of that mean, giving 0.704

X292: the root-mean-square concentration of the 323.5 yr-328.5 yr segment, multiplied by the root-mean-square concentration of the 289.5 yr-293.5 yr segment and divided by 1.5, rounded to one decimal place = 17.1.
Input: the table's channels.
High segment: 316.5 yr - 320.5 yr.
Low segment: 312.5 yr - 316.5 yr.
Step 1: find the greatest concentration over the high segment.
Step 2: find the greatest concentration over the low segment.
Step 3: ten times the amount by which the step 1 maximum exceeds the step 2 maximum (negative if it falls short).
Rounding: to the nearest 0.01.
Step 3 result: 1.00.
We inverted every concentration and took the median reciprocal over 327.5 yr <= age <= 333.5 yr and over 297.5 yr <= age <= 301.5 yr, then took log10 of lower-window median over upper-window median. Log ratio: 0.00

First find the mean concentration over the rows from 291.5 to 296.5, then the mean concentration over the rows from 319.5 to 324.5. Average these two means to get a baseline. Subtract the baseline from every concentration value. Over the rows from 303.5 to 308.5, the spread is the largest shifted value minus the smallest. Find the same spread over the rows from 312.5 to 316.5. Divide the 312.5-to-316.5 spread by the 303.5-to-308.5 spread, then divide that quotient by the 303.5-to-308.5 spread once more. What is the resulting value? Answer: 98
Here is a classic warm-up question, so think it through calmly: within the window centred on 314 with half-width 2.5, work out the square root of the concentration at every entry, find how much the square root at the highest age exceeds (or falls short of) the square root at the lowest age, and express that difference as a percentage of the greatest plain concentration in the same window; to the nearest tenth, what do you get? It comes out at -0.6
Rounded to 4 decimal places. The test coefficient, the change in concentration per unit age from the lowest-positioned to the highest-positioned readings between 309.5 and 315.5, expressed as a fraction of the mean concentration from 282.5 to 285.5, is 0.0039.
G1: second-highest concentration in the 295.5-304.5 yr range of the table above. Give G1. 5.113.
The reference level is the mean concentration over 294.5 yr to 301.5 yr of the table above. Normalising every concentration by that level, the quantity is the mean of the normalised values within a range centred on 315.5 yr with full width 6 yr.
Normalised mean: 1.00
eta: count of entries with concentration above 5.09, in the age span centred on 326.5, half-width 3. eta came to 2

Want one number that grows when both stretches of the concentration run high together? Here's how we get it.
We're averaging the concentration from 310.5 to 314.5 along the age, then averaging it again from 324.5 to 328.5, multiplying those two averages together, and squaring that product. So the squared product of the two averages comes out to 657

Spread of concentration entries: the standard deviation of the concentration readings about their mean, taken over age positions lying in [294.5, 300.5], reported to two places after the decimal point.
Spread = 0.02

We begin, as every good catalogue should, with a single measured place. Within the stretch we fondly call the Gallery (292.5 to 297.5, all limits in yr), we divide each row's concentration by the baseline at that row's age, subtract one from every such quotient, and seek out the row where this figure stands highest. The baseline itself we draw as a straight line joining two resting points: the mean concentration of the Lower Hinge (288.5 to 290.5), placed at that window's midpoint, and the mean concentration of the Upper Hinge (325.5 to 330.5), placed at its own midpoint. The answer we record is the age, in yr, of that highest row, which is 293.0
